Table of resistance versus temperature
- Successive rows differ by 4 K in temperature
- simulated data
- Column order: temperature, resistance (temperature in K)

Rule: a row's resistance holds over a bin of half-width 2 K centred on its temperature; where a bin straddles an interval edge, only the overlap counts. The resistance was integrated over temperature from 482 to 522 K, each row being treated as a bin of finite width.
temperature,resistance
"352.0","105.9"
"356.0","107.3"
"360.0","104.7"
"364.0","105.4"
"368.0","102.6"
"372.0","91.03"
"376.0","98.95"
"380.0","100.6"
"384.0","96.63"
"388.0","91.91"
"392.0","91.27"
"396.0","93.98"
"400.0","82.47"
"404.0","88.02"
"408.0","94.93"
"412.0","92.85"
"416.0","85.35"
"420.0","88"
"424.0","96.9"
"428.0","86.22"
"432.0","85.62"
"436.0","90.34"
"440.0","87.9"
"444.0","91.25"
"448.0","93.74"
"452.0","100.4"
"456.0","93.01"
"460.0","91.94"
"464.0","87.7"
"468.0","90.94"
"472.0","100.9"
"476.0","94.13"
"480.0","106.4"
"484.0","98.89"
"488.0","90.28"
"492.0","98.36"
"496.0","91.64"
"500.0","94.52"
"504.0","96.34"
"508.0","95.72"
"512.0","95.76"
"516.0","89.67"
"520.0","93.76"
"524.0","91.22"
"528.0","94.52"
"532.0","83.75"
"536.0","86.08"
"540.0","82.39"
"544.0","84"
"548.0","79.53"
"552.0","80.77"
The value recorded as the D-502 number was 3780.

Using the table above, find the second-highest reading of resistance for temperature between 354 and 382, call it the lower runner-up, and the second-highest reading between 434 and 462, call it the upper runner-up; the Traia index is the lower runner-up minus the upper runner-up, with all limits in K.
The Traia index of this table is 12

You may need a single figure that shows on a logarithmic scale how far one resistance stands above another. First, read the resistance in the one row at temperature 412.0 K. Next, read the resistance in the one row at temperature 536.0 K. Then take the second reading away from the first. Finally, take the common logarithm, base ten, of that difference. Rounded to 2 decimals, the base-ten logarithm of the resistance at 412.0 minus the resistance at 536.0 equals 0.83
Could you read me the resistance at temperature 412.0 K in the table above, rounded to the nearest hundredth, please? 92.85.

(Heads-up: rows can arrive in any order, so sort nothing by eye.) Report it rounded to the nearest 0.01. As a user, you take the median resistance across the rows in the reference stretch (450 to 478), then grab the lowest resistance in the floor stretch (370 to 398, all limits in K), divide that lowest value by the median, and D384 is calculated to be 0.98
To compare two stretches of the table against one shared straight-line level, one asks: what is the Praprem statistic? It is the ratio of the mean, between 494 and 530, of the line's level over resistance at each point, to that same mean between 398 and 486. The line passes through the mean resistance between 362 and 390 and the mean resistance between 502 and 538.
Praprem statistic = 0.95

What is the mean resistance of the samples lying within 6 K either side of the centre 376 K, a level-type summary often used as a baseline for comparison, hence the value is 97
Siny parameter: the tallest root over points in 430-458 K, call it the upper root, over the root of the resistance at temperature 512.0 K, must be 1.02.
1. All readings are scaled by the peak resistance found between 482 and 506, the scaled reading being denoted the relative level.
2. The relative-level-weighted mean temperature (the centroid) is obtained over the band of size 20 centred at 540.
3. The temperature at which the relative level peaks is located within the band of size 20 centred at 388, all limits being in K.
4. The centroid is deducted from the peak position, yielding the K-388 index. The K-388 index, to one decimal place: -159.9 K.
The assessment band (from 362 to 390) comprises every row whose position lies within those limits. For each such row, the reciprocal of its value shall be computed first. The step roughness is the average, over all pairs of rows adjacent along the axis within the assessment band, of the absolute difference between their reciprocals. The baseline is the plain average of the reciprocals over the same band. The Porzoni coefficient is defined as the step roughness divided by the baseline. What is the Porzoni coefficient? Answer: 0.057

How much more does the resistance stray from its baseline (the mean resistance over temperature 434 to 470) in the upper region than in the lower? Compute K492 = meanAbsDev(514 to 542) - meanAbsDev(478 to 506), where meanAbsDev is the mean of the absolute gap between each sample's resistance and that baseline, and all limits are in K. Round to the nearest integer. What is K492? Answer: -1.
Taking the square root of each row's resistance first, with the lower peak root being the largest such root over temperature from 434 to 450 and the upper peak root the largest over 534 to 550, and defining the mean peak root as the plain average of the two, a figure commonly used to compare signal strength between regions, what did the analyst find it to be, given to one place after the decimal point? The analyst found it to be 9.5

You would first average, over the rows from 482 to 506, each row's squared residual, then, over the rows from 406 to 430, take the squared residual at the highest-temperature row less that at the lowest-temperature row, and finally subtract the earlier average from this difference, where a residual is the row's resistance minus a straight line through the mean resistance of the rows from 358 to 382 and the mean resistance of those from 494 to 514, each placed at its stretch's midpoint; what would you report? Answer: 114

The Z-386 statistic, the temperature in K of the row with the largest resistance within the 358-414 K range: 364.0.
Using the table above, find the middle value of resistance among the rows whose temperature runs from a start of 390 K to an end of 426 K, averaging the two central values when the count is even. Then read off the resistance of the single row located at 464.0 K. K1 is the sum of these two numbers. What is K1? 179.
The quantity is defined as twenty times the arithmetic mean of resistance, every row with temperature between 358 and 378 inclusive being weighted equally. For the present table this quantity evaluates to 2011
